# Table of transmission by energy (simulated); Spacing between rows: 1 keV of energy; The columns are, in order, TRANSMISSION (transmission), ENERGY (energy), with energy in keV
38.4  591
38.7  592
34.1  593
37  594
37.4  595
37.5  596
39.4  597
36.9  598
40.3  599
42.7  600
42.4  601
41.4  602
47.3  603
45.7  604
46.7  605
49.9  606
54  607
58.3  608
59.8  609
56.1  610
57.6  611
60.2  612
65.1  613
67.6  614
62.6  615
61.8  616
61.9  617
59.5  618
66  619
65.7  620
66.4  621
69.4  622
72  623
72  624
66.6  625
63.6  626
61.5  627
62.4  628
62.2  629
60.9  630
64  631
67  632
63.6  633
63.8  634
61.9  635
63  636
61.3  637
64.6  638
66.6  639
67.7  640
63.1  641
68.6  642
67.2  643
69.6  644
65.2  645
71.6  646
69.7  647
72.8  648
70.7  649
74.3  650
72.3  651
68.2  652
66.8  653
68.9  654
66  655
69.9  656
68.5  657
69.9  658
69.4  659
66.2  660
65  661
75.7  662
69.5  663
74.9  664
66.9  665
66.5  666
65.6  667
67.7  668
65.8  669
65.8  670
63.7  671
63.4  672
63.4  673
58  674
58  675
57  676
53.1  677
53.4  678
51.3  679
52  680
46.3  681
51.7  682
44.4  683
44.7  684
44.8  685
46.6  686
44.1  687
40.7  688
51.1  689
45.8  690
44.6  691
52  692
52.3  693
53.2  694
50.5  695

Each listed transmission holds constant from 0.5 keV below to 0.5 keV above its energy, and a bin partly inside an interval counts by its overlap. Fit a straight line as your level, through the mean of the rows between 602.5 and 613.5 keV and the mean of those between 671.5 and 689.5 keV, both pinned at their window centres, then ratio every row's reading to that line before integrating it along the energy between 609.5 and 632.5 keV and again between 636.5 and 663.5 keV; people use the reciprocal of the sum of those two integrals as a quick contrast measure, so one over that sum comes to 0.016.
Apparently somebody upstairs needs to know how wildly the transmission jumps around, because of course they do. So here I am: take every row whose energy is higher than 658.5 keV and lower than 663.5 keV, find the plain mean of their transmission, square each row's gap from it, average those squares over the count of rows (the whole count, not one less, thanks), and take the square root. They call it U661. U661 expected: 3.7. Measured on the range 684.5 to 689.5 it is 3.4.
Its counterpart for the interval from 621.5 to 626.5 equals 3.2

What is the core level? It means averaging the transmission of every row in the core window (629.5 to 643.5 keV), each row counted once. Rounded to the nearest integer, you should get 65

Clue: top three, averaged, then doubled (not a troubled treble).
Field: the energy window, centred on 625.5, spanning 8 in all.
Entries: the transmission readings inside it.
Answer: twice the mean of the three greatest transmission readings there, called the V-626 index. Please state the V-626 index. 142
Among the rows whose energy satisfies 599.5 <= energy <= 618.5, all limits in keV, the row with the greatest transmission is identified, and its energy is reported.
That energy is 614 keV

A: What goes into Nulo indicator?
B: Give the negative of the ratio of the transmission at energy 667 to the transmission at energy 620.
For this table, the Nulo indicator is -1.0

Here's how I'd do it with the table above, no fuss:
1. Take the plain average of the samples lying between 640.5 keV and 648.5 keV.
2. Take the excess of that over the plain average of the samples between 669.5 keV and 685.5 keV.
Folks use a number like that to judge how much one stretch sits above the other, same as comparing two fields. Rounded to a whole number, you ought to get 14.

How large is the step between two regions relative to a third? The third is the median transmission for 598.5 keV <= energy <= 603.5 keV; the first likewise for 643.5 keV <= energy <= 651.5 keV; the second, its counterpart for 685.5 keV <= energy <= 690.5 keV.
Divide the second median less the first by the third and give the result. -0.6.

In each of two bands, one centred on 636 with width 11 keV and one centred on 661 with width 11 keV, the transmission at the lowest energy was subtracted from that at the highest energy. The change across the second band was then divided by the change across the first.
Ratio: 4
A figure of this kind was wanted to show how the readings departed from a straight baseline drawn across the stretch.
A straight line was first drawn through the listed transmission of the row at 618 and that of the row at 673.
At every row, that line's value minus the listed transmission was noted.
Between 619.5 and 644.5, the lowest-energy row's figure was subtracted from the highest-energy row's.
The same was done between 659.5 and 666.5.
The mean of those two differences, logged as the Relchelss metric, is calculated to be -1.0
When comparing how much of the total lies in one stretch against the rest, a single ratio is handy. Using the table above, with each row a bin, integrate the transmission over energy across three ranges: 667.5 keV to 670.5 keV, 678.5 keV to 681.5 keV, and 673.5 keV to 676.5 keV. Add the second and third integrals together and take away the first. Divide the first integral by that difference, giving 1.6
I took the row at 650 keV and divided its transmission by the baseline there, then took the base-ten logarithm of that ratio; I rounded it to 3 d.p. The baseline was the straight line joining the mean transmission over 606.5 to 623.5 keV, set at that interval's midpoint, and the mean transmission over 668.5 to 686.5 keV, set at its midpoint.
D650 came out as 0.107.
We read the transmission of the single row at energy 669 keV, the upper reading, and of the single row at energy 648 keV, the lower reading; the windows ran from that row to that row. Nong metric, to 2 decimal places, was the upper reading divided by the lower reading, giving 0.90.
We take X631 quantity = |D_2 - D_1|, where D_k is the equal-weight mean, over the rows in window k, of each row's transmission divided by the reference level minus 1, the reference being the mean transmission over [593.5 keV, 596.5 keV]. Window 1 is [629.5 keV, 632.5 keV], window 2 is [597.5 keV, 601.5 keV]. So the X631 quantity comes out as 0.63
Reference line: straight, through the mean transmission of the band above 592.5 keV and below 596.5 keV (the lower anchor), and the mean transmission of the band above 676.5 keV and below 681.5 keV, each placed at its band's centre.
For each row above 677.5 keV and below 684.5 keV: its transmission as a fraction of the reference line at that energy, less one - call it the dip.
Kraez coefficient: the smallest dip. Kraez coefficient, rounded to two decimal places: -0.14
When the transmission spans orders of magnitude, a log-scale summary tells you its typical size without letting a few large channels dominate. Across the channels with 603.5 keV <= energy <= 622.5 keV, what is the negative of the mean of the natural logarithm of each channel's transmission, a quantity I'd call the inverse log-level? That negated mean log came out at -4.08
